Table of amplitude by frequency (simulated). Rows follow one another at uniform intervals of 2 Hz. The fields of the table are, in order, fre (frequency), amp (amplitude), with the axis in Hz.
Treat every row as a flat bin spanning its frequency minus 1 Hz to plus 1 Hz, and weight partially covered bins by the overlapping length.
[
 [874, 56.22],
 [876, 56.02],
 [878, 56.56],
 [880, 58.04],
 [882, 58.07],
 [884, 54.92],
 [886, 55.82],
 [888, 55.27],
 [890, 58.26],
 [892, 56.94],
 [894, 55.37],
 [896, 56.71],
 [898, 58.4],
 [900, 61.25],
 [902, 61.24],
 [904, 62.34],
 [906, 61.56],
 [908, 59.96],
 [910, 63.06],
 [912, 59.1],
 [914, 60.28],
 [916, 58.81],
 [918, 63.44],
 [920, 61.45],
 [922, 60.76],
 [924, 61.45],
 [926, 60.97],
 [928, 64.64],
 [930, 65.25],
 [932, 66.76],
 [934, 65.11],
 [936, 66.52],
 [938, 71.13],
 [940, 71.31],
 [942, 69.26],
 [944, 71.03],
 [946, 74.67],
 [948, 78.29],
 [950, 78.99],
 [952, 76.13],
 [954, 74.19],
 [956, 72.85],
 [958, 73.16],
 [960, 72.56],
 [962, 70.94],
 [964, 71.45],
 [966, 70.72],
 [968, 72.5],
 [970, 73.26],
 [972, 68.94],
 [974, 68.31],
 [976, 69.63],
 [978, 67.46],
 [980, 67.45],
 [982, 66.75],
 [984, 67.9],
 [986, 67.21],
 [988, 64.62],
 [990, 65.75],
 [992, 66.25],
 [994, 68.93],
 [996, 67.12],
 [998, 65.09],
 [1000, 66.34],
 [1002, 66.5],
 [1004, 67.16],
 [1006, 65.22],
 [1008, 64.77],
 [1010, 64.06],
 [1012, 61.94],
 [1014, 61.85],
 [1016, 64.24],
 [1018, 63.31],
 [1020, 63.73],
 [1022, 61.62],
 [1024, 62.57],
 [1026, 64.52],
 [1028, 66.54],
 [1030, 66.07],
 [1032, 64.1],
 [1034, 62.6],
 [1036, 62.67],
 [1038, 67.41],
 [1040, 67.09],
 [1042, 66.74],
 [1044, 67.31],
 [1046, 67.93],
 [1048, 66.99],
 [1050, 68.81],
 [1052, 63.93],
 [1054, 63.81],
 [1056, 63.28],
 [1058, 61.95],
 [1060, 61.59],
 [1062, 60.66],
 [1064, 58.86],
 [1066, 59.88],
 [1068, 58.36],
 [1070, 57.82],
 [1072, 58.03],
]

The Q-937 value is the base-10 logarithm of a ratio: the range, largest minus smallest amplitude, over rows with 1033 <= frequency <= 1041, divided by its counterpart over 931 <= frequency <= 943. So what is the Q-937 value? -0.11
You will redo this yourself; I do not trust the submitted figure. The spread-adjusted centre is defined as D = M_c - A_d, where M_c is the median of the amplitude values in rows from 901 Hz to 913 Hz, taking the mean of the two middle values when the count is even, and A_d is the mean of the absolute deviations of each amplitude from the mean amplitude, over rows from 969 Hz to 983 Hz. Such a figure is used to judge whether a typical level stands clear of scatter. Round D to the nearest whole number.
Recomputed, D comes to 60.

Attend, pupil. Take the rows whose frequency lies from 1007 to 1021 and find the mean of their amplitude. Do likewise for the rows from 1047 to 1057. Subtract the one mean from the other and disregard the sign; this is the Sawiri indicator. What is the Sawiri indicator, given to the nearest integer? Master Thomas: 2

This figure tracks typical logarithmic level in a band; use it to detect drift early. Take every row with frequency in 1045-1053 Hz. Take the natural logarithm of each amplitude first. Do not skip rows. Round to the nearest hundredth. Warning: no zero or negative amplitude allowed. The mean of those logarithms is 4.20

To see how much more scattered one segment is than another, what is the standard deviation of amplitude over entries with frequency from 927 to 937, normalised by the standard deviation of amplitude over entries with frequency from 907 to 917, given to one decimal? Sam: 0.6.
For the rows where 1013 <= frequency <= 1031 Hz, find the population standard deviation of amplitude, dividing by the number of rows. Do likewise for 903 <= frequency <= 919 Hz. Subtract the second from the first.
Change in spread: 0.0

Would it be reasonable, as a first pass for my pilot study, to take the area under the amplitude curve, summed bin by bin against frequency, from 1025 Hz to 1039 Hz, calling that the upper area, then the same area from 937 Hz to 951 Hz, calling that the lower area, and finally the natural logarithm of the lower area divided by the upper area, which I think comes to 0.126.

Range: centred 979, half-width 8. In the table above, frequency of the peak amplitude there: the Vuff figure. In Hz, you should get 976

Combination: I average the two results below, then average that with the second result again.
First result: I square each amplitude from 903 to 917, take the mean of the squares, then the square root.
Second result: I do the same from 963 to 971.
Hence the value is 69.2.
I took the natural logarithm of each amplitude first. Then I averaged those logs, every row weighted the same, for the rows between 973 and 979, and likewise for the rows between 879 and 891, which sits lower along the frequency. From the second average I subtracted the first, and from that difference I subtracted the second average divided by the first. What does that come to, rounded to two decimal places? -1.14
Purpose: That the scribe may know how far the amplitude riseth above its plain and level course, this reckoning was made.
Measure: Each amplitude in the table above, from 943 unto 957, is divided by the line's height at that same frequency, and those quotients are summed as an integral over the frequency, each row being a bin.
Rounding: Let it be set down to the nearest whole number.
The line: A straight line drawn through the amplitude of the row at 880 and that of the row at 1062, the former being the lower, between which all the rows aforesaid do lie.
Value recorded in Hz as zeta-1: 18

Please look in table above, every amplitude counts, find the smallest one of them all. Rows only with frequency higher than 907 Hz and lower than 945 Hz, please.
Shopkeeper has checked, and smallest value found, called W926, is 58.81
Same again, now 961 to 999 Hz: 64.62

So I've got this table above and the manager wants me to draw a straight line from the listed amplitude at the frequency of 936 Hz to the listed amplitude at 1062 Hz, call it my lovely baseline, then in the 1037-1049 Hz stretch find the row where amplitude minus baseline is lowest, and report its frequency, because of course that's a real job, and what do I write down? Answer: 1042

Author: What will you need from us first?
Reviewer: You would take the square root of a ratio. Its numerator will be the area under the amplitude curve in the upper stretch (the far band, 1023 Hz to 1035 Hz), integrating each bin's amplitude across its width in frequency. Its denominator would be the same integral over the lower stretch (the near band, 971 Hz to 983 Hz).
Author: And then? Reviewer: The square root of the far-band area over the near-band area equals 0.97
